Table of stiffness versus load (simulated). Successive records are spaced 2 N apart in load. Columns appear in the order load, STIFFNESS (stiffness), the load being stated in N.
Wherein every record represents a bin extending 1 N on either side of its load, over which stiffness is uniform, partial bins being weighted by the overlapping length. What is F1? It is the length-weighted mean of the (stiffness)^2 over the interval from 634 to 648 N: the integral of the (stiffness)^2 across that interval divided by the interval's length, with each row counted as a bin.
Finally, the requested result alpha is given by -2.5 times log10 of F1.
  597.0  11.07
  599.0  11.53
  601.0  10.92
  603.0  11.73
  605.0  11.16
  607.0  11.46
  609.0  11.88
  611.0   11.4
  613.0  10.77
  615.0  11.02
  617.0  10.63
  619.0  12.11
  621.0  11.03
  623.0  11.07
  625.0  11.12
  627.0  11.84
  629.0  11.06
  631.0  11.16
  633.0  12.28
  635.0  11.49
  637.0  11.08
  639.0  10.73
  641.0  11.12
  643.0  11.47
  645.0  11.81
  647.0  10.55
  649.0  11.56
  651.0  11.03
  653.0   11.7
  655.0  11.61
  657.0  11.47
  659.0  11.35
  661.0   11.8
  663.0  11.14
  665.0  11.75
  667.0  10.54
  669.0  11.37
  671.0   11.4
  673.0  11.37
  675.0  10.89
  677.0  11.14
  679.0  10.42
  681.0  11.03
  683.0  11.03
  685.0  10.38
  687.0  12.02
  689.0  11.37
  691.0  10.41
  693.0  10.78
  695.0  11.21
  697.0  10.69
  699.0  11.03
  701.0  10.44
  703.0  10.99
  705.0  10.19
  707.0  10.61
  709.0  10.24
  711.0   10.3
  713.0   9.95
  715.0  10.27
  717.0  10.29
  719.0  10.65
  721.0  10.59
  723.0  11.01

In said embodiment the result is -5.24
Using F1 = 125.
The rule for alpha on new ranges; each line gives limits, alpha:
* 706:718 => -5.06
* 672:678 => -5.23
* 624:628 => -5.30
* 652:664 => -5.31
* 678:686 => -5.15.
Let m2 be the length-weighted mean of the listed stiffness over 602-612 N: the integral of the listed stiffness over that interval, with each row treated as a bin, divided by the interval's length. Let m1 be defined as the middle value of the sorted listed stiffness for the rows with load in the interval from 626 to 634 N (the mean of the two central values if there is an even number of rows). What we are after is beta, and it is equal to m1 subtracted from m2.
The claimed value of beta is 0.0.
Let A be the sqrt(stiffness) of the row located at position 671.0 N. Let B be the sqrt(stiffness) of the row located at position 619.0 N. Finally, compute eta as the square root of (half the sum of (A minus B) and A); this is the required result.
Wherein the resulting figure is 1.28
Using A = 3.38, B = 3.48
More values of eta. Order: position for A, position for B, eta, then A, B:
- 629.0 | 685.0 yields 1.31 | 3.33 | 3.22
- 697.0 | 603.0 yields 1.25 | 3.27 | 3.42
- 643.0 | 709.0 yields 1.34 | 3.39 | 3.20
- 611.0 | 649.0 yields 1.29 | 3.38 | 3.40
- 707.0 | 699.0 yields 1.26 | 3.26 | 3.32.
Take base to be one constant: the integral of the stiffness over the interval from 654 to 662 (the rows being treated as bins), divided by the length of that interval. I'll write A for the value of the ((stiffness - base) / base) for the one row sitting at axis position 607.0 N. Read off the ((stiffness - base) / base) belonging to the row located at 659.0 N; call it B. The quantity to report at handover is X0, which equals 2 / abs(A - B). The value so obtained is 210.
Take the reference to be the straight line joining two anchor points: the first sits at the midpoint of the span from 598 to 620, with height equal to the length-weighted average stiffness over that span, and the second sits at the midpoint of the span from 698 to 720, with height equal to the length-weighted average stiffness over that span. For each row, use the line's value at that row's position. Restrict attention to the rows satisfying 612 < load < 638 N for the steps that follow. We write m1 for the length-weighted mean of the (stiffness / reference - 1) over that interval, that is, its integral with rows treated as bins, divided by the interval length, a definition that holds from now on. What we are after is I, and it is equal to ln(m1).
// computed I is -4.8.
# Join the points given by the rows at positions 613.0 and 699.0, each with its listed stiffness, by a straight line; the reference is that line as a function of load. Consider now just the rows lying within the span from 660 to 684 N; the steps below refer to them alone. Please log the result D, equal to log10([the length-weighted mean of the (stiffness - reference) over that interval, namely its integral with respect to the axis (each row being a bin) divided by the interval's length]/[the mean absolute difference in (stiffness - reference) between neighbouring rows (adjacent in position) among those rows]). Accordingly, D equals -0.375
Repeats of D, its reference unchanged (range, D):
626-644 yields -0.011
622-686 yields -0.164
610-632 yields -0.132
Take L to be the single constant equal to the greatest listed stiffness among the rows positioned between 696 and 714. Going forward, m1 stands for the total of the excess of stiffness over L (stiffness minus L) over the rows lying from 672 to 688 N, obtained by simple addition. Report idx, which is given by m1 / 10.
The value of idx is 0.00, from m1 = 0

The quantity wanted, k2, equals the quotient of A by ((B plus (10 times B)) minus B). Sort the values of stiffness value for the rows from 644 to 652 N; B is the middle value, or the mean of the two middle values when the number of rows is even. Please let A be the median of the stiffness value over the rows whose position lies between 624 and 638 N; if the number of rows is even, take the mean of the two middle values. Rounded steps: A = 11.2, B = 11.3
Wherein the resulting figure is 0.099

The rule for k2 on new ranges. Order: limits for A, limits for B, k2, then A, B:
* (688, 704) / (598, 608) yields 0.095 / 10.9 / 11.5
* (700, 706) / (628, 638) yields 0.094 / 10.4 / 11.2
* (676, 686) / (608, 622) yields 0.100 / 11.0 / 11.0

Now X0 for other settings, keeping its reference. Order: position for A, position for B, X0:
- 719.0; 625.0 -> 49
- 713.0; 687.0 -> 11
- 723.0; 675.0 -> 193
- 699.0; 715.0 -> 30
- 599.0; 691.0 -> 21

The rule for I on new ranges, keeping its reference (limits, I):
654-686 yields -3.4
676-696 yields -3.5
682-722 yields -4.2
